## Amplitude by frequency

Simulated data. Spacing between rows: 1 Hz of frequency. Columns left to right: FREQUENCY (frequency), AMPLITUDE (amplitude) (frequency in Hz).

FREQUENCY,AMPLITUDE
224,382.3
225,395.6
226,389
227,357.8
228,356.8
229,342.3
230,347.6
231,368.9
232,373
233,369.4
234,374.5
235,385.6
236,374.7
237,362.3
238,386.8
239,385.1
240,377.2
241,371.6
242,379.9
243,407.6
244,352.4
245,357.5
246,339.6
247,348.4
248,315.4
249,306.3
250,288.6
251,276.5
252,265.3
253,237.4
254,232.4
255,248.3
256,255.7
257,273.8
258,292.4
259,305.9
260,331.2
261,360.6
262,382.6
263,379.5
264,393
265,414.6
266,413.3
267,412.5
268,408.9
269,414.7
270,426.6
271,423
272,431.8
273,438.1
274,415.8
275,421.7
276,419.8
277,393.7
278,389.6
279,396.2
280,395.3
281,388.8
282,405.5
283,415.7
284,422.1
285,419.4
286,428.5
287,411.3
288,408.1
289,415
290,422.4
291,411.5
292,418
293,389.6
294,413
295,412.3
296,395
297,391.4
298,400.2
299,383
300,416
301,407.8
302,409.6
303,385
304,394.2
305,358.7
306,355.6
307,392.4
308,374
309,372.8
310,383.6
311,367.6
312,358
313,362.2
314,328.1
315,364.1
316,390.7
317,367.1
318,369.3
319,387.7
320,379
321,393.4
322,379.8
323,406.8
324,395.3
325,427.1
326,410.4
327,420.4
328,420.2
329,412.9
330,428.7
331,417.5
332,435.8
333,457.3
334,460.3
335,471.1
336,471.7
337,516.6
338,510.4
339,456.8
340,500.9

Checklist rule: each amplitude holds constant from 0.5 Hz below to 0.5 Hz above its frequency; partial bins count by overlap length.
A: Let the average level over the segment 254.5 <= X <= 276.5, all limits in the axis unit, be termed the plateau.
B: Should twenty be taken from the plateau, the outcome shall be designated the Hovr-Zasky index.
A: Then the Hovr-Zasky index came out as 356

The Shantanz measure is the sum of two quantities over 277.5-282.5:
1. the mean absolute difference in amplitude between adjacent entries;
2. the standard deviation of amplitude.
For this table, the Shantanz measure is 14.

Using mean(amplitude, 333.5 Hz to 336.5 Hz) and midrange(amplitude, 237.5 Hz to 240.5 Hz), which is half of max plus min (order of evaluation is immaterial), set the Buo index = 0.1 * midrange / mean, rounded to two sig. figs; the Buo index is 0.082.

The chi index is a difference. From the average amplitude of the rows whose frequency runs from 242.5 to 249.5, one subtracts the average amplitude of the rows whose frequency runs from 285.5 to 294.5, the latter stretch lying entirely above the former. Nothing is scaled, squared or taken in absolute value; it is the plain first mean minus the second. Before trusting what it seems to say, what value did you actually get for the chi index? -66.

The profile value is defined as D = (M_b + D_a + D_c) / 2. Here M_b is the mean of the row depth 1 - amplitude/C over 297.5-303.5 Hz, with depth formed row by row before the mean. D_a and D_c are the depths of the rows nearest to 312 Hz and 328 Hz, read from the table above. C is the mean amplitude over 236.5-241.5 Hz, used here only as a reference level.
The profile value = -0.06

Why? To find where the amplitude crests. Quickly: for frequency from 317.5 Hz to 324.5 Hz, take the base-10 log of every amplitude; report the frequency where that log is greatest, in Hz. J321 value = 323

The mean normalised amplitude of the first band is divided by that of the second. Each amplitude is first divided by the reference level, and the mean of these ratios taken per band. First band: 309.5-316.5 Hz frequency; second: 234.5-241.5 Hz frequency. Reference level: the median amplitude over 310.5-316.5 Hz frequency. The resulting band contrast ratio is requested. 0.97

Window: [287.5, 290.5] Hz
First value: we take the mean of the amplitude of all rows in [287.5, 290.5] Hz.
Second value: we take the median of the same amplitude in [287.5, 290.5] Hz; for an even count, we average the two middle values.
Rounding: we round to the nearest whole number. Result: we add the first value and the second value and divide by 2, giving 415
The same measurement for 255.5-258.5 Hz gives 274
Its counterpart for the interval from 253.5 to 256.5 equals 247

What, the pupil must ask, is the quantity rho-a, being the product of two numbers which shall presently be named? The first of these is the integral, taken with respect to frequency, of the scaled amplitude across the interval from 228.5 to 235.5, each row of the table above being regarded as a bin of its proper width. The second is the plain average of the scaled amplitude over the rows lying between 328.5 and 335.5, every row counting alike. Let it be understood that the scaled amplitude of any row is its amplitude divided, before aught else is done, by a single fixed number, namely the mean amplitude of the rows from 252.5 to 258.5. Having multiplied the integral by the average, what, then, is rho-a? 17.1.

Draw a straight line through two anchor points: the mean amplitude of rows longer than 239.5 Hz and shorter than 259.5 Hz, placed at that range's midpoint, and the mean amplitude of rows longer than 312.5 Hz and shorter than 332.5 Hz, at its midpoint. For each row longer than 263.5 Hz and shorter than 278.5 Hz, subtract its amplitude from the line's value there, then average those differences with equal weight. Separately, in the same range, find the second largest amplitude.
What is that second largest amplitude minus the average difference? 510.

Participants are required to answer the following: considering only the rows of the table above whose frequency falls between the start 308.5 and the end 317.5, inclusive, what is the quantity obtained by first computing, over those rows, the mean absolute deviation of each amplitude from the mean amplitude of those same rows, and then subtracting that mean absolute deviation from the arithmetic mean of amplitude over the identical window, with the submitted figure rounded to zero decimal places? 355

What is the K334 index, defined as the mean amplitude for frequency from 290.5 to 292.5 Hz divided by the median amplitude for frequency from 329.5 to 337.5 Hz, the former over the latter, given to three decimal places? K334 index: 0.904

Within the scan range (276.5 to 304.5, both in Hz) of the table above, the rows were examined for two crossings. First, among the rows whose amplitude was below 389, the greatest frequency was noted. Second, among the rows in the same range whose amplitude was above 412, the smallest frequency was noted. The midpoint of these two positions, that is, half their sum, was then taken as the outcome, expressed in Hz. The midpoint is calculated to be 293.0 Hz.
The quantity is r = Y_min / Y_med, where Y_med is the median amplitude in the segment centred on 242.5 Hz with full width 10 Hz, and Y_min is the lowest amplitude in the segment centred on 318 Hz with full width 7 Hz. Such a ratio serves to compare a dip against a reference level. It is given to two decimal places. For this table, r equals 0.97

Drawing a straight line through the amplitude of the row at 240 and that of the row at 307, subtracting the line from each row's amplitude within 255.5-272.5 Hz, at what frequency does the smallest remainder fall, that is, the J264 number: 256 Hz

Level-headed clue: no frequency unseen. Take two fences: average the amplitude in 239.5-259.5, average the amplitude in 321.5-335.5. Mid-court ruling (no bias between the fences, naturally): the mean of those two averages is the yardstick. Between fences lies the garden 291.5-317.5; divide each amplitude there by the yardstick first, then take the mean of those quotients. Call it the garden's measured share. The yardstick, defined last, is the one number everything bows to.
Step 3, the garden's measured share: 1.04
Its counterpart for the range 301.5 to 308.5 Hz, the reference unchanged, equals 1.04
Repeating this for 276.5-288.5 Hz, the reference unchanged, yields 1.10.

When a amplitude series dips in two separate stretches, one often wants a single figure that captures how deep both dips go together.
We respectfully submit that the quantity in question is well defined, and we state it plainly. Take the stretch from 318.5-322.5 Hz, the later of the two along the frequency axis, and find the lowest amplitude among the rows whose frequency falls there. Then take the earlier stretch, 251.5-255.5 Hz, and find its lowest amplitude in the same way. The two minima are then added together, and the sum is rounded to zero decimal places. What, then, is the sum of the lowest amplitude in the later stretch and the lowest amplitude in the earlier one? 611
